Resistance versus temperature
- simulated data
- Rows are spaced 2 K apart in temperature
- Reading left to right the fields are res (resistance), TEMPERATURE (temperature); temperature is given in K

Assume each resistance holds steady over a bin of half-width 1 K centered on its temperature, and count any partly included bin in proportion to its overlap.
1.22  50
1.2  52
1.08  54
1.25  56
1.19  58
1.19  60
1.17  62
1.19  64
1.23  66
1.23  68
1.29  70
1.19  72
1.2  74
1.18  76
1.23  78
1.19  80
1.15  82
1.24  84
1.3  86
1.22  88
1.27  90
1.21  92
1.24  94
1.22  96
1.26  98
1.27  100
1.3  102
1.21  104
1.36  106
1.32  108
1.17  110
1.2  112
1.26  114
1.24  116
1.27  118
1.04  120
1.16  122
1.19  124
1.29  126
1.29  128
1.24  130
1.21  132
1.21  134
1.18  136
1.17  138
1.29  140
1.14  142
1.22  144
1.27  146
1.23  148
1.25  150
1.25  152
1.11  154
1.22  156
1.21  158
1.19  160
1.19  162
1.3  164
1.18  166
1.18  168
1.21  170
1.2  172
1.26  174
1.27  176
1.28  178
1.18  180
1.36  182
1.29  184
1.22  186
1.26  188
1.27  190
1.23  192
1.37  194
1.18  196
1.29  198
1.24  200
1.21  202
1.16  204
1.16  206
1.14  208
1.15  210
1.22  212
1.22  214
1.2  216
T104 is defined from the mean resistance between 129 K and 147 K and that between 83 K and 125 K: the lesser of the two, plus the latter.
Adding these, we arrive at 2.45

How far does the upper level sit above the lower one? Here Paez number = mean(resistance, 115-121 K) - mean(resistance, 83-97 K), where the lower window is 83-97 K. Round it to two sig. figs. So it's -0.060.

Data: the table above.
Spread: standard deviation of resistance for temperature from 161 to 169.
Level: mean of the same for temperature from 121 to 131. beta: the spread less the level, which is -1.18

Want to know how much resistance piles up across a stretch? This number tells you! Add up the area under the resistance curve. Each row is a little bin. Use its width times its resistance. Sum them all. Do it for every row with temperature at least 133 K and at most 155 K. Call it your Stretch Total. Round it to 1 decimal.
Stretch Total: 26.6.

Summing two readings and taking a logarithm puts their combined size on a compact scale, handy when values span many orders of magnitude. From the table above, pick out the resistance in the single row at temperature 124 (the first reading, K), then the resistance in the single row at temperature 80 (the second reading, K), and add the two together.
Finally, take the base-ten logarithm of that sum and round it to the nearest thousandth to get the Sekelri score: 0.377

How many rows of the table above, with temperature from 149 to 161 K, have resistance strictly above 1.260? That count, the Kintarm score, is 0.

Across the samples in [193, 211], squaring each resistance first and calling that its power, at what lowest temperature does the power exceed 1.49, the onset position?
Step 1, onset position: 194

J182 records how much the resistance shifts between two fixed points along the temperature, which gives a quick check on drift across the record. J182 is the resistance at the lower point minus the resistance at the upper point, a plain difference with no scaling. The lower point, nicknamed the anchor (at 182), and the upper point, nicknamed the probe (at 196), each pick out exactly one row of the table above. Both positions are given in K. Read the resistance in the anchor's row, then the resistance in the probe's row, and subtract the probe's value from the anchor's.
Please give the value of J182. 0.180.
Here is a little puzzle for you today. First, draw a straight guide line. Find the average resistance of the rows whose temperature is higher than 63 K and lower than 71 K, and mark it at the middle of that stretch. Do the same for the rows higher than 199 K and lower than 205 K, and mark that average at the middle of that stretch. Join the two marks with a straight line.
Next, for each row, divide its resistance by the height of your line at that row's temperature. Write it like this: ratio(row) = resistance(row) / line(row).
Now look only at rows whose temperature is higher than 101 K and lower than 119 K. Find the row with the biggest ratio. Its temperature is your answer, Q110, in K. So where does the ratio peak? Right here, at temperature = 106 K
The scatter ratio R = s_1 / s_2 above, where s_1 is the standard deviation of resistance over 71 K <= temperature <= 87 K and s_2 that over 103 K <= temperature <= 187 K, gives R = 0.7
